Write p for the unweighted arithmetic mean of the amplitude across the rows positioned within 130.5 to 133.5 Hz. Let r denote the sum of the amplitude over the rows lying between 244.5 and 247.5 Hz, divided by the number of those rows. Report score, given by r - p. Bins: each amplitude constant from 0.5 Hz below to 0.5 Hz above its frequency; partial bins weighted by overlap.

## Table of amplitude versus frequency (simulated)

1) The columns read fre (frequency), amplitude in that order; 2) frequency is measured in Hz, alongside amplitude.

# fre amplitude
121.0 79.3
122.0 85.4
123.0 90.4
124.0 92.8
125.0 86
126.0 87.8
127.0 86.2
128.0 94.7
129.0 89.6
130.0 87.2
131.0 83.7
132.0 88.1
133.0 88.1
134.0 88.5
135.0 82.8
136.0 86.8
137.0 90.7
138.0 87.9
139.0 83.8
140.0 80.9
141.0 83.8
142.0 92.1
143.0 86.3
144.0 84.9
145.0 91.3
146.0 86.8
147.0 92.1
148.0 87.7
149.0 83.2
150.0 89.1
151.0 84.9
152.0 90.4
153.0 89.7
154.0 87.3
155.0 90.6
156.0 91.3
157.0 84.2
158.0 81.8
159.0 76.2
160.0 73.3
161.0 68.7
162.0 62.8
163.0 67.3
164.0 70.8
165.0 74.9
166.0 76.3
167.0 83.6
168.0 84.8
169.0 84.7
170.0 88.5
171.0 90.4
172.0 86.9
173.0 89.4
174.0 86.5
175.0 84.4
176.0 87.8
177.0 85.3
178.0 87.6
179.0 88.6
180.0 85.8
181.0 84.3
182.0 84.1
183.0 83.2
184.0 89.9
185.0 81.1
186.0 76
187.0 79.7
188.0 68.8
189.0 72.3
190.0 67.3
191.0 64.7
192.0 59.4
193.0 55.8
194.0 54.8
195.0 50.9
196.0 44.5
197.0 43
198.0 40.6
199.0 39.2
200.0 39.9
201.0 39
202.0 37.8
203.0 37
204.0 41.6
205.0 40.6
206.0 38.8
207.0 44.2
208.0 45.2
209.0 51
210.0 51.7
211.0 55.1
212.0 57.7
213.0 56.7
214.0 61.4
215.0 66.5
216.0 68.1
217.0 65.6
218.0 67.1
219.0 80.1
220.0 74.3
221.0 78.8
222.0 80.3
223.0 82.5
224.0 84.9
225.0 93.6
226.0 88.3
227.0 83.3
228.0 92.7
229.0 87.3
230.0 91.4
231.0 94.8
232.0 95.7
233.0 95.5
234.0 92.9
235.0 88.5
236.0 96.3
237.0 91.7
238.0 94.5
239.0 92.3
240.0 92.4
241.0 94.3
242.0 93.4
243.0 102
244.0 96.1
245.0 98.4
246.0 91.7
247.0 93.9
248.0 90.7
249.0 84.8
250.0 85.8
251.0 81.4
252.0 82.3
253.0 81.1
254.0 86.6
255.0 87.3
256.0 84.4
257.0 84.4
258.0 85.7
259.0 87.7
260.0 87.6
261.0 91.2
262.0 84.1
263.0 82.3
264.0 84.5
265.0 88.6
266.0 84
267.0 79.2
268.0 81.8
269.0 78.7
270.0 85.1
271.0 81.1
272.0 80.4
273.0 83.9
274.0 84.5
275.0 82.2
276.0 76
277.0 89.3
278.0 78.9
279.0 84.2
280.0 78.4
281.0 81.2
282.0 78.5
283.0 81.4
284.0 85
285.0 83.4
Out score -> 8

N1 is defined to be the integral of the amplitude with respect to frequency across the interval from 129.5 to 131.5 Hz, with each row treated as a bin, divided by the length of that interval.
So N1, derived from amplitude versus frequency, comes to 85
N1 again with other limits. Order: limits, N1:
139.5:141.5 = 82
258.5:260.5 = 88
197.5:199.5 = 40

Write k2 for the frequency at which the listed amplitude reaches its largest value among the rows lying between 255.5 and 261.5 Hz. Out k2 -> 261.0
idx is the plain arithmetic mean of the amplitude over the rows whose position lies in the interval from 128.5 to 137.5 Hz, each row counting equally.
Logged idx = 87.3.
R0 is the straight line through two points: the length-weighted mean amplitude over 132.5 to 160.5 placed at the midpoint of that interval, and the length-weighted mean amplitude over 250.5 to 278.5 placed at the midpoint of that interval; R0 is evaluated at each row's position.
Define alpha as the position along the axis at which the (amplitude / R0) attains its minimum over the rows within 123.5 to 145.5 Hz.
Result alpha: 140.0 Hz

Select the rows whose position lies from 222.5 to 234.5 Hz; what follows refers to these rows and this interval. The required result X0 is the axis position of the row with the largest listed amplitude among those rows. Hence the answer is 232.0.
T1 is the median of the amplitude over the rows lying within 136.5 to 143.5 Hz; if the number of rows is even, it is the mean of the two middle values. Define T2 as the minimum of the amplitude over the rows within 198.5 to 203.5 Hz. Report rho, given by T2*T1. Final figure 3193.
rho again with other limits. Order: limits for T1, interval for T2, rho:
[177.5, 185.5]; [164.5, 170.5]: 6370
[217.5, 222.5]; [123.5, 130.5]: 6777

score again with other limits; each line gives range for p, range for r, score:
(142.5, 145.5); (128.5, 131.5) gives -1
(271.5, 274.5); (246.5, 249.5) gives 7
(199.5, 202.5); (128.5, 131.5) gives 48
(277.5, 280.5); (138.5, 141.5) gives 2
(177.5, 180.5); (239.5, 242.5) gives 6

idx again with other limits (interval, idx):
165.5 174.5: 85.7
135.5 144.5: 86.4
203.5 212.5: 47.3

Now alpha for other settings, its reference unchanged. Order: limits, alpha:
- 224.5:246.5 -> 227.0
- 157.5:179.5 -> 162.0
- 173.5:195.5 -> 195.0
